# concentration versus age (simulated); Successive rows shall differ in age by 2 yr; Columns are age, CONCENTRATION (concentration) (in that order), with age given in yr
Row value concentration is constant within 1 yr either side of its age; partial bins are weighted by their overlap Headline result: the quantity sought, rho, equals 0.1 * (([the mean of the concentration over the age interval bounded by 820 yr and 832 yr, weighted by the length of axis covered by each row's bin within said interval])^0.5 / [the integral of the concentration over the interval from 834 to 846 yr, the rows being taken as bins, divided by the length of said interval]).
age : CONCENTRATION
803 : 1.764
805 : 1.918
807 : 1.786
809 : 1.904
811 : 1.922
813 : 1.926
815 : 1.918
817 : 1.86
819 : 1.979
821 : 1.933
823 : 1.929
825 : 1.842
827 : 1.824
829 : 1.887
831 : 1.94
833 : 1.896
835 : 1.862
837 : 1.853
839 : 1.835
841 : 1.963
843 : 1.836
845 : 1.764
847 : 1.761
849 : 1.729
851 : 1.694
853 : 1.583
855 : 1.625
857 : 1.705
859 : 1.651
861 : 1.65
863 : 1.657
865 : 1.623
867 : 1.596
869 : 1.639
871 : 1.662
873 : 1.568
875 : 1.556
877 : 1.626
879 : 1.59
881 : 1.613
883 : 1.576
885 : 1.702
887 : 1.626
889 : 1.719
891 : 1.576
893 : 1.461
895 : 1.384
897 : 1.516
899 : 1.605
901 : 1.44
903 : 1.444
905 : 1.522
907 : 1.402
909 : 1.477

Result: 0.074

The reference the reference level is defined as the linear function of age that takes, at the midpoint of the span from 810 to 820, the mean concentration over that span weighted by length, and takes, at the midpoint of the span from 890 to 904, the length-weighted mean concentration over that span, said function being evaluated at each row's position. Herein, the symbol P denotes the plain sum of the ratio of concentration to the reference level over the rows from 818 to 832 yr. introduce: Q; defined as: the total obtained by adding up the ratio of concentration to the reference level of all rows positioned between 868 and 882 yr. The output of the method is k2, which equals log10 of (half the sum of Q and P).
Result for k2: 0.850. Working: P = 7.14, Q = 7.01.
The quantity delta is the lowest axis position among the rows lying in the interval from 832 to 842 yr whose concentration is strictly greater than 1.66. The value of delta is 833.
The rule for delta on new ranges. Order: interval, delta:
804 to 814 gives 805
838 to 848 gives 839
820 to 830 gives 821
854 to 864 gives 857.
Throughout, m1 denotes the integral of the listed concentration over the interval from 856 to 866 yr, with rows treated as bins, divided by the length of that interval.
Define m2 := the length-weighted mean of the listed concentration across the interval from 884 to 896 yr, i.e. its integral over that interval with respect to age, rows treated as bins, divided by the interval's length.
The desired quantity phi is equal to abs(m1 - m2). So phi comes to 0.08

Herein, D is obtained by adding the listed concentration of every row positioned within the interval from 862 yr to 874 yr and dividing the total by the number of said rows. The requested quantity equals 1.6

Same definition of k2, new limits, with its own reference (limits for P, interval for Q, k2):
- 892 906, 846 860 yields 0.840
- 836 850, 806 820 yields 0.847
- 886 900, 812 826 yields 0.853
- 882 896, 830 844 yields 0.861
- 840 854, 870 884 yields 0.847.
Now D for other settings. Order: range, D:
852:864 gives 1.6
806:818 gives 1.9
